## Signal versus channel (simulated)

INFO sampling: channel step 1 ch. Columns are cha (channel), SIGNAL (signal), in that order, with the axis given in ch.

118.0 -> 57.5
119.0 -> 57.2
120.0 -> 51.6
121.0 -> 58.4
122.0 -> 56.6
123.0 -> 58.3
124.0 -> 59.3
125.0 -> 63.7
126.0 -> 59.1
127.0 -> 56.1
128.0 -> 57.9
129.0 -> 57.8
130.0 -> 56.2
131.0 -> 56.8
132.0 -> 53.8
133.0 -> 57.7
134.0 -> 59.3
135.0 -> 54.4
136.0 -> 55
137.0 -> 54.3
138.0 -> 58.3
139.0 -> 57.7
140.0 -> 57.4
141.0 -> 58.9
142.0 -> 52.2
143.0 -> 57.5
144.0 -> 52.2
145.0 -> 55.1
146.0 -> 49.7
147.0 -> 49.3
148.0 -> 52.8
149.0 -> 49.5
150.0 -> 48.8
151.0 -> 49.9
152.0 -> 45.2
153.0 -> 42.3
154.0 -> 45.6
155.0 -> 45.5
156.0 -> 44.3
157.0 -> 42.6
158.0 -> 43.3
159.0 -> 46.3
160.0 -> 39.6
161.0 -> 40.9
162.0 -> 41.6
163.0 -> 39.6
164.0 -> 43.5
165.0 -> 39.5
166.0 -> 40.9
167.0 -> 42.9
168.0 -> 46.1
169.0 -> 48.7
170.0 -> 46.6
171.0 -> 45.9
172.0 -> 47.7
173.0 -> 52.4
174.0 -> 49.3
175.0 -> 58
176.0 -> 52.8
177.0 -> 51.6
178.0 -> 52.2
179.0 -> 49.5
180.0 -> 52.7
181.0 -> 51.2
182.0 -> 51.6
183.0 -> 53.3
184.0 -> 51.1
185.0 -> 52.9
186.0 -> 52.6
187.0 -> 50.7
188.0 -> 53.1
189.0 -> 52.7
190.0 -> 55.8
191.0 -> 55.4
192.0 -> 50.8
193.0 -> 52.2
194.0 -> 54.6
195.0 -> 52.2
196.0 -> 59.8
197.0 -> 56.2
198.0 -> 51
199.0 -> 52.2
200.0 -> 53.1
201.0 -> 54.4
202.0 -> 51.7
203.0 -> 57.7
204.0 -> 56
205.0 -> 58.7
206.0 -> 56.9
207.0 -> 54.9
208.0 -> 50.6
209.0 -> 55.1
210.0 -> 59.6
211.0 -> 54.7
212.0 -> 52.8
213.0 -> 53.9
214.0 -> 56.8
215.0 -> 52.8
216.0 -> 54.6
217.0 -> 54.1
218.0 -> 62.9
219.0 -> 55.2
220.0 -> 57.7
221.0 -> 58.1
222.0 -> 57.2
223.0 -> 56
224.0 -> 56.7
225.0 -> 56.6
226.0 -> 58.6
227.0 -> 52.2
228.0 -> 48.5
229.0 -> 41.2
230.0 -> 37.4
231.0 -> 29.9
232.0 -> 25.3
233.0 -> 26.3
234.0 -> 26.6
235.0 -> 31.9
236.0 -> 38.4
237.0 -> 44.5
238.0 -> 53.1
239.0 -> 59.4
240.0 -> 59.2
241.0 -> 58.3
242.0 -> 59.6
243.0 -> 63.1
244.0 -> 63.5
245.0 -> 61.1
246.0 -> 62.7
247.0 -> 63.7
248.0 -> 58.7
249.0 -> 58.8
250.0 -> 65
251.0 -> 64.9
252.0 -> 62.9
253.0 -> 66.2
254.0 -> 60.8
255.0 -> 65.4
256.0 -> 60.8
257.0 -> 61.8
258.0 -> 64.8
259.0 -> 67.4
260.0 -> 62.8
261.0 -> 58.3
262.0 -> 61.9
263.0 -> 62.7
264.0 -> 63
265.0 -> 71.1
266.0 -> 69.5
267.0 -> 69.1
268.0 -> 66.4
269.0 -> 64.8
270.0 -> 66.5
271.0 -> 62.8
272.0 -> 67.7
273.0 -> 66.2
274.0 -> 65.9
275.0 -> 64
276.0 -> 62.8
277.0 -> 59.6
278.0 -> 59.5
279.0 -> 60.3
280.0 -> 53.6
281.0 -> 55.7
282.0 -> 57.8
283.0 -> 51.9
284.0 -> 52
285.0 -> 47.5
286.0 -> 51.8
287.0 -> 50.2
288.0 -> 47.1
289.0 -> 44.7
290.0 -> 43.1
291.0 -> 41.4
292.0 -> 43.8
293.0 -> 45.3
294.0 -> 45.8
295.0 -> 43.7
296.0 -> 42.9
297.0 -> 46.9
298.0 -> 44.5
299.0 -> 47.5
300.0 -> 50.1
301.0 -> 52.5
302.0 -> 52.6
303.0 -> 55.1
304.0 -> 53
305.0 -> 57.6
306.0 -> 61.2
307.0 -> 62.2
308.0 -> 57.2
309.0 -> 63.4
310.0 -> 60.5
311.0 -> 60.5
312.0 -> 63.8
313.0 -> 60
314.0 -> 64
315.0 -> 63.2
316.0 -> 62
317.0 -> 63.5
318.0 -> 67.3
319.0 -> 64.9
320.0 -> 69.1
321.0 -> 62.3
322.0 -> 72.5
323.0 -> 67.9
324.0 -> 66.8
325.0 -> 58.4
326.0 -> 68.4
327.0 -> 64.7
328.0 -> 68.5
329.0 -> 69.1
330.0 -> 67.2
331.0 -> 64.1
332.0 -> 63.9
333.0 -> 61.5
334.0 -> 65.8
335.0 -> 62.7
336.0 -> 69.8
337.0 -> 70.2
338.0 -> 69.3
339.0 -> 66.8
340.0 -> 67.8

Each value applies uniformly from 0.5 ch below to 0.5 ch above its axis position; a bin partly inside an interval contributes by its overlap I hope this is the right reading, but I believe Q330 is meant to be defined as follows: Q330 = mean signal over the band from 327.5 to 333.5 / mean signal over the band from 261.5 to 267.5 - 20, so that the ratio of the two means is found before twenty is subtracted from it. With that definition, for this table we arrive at -19.0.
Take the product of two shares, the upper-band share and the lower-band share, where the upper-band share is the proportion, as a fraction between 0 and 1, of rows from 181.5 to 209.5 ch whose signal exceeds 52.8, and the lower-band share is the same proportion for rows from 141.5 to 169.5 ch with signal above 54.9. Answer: 0.04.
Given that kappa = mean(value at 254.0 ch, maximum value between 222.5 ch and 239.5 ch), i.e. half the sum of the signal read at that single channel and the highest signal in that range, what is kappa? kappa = 60.1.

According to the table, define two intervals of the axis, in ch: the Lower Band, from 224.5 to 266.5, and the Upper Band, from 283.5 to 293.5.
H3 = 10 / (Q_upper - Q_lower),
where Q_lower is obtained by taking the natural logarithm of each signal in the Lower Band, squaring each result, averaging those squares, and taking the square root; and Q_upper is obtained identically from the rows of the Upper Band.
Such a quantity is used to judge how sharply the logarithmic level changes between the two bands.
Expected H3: -67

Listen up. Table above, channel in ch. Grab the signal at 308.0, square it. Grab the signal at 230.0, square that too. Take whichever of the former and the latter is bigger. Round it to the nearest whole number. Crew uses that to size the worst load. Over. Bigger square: 3272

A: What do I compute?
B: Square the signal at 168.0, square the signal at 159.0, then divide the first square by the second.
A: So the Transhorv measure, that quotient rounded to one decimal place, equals 1.0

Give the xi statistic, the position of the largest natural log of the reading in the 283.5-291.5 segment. 284.0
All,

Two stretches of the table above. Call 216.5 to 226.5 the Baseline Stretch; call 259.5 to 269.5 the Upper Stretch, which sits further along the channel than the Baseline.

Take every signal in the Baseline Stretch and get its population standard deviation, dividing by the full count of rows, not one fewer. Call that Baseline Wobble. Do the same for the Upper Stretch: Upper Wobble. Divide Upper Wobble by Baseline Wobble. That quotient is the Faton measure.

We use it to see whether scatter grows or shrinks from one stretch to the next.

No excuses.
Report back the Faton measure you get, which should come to 1.7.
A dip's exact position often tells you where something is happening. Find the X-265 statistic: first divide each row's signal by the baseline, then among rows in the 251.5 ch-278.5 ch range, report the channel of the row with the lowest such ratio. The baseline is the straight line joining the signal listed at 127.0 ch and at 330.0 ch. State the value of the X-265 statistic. 261.0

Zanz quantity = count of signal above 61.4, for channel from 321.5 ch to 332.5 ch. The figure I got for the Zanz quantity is 10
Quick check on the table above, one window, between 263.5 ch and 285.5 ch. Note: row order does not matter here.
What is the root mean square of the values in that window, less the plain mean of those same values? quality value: 0.32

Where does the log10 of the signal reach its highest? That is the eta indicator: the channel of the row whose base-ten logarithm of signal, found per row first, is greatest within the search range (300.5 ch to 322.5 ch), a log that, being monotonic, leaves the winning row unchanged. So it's 322.0 ch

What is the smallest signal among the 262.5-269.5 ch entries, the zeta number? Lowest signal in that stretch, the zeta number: 62.7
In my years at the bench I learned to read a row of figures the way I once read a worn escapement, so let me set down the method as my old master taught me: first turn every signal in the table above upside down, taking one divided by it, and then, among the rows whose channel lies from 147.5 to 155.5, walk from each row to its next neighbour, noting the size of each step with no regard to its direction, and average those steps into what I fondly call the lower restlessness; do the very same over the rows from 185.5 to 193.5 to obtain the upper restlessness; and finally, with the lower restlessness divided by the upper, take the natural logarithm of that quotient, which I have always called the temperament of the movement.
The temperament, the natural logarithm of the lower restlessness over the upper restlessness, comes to 0.4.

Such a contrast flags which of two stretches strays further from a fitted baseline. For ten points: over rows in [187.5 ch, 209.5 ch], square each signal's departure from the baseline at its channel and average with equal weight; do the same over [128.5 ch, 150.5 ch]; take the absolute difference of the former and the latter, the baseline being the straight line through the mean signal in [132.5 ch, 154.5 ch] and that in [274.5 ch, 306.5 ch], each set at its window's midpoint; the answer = 3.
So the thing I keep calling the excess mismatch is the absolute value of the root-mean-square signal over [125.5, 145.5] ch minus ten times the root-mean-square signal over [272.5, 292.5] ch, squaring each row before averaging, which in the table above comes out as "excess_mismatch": 488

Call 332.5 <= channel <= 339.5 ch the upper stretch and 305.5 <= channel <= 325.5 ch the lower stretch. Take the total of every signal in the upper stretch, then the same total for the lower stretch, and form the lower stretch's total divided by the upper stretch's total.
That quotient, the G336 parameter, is 2.7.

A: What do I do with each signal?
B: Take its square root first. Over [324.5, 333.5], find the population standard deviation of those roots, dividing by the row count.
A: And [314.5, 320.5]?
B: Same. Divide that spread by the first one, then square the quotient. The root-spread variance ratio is 0.52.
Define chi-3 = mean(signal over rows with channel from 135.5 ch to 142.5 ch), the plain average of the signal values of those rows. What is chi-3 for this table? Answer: 56.3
